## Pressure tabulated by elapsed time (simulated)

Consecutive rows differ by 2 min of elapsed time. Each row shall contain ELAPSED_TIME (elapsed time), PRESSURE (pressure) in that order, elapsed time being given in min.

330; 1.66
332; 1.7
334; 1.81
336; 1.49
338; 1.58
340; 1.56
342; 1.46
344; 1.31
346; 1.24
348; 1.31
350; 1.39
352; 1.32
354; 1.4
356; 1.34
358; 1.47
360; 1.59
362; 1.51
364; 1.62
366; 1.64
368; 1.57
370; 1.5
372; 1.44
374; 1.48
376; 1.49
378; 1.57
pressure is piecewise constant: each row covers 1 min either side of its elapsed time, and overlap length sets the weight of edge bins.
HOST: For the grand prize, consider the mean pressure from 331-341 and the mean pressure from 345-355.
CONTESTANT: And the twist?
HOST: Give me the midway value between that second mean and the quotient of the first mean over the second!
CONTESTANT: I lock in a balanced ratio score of 1.28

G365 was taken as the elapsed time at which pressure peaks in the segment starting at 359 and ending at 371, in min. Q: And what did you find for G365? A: 366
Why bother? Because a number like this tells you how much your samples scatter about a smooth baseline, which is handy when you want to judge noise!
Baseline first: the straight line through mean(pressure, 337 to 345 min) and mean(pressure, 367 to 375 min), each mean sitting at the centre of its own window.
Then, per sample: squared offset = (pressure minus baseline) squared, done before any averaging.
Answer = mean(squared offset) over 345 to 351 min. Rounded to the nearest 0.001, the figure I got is 0.032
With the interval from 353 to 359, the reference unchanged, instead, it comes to 0.010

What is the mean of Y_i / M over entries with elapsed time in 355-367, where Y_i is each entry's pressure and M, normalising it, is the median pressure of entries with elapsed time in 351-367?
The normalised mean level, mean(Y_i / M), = 1.03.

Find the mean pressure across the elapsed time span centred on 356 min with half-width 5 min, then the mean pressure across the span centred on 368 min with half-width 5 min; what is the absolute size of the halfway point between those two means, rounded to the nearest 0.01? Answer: 1.49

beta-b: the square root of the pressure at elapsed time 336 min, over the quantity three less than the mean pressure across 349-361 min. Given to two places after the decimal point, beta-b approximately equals -0.77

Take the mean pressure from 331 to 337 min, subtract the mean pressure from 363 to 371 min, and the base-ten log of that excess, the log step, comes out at -1.1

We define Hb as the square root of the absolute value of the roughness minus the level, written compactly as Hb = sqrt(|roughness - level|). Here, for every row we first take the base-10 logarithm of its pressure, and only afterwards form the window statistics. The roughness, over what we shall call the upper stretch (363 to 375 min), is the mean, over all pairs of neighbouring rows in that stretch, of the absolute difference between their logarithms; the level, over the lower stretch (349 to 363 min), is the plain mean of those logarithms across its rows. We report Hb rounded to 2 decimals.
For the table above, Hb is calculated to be 0.37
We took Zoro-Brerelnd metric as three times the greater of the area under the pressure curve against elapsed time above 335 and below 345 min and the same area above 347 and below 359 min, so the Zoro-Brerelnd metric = 49.4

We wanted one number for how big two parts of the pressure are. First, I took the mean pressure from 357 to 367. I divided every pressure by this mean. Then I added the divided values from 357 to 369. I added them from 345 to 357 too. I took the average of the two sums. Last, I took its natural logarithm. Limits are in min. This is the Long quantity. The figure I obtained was 1.71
